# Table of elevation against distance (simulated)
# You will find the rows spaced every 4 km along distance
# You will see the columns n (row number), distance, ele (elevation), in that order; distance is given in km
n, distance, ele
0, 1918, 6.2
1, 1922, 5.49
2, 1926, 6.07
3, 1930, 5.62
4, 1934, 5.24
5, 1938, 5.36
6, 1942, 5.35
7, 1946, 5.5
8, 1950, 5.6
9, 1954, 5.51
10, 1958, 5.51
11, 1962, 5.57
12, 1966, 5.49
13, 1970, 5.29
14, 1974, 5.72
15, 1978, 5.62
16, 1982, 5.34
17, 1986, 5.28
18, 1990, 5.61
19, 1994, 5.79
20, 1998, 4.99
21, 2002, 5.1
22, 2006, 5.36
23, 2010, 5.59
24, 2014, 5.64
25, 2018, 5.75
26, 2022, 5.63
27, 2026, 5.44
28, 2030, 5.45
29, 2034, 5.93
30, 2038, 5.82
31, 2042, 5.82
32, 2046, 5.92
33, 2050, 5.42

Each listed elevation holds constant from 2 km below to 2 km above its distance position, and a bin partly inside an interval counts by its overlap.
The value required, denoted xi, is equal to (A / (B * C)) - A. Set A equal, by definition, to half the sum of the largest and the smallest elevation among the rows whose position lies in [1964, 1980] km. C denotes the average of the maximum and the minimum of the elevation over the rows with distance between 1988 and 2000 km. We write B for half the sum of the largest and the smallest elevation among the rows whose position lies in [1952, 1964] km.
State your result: -5.32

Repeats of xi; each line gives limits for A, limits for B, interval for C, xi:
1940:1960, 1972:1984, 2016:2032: -5.30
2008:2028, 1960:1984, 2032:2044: -5.42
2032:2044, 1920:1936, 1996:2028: -5.68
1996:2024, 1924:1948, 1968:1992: -5.20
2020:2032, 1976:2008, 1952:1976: -5.35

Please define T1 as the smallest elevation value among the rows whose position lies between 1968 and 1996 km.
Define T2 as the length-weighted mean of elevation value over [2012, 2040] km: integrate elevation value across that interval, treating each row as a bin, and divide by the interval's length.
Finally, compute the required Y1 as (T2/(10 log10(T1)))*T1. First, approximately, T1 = 5.28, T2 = 5.7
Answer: 4.14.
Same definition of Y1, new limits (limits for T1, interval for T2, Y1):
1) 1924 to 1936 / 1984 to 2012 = 3.93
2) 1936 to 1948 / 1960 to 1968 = 4.06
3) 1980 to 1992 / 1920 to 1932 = 4.18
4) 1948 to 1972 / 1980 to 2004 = 3.91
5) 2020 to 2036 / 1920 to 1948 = 4.08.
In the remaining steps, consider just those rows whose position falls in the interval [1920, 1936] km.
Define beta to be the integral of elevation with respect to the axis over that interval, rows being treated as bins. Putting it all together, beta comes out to 89.7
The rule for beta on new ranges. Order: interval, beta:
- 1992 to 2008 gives 85.0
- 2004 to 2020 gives 89.4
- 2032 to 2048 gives 94.0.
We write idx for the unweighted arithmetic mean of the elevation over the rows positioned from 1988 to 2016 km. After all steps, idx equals 5.44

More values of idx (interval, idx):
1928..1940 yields 5.41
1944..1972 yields 5.50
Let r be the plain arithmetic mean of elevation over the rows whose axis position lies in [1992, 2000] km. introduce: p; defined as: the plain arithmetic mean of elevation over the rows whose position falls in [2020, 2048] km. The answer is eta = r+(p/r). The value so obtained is 6.5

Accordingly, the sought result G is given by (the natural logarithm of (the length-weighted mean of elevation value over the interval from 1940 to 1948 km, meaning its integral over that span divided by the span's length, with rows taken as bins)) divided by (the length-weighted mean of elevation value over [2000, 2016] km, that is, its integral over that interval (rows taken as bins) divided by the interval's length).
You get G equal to 0.312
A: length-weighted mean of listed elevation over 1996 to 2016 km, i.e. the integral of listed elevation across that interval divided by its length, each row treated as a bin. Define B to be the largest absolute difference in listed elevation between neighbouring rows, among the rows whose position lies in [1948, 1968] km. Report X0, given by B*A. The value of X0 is 0.5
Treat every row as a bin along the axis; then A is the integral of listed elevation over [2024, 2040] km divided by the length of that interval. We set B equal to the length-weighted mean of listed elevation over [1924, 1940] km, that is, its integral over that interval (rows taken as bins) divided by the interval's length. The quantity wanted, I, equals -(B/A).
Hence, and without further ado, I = -0.98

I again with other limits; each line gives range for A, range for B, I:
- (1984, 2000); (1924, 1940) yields -1.03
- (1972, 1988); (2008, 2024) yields -1.03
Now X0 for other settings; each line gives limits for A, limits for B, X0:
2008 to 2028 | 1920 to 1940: 3.3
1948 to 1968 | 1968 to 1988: 2.4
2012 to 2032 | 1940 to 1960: 0.8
